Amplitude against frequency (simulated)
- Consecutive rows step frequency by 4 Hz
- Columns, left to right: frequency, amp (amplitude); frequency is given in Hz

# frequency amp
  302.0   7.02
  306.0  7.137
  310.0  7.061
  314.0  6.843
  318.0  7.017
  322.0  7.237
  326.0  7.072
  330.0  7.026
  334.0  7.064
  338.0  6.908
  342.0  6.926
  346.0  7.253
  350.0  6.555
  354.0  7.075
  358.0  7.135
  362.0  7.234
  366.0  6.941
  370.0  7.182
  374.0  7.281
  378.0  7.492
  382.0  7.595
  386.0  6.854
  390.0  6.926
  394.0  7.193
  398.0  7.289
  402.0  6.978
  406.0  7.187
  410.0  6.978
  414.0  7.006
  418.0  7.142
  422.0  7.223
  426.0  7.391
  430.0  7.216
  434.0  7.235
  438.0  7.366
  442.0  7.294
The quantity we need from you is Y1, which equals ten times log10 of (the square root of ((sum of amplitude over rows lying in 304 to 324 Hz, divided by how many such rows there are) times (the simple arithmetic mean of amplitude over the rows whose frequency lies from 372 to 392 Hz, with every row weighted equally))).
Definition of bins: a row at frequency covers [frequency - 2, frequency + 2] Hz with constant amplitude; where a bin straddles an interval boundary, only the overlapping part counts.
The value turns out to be 8.539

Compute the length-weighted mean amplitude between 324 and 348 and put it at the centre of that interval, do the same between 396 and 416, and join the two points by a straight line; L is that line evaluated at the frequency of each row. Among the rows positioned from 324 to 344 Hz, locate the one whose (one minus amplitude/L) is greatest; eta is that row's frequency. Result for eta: 338.0 Hz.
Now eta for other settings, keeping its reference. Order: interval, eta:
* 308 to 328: 314.0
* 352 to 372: 366.0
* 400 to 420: 410.0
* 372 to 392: 386.0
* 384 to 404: 386.0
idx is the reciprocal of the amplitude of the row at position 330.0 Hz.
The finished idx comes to 0.142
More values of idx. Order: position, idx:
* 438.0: 0.136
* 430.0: 0.139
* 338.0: 0.145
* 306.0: 0.140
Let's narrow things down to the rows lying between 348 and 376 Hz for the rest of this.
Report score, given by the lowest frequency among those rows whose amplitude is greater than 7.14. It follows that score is 362.0 Hz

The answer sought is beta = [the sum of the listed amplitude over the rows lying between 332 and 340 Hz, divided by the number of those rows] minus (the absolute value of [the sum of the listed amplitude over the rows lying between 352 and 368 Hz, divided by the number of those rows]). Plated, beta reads -0.11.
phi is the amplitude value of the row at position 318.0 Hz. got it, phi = 7.017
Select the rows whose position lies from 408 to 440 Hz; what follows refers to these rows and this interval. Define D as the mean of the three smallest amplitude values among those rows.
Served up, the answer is 7.04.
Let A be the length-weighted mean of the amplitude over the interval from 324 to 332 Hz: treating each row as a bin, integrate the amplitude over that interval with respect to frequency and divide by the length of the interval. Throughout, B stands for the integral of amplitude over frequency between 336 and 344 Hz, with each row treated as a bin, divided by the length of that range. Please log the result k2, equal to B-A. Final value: -0.1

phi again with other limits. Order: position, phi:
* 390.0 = 6.926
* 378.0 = 7.492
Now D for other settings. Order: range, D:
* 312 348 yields 6.89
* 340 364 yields 6.85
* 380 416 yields 6.92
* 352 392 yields 6.91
